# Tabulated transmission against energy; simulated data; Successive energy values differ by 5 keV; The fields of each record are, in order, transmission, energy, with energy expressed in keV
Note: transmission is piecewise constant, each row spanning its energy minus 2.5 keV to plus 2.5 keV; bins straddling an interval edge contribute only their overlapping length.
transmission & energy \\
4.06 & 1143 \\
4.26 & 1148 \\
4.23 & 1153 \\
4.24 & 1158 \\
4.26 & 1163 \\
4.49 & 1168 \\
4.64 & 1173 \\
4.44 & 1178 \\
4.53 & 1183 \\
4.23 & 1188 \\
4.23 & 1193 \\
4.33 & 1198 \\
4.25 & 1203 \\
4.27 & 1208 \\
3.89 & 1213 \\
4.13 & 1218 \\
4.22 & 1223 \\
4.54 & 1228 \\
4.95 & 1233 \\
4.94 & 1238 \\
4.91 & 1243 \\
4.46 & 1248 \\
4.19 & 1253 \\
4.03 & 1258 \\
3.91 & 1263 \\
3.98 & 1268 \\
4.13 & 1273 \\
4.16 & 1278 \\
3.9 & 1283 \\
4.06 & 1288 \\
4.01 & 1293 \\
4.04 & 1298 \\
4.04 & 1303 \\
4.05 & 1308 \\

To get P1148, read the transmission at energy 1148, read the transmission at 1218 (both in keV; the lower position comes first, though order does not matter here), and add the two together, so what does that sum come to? 8.4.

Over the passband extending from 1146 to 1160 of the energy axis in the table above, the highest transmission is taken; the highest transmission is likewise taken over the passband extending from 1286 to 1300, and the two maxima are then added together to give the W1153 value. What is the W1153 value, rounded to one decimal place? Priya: 8.3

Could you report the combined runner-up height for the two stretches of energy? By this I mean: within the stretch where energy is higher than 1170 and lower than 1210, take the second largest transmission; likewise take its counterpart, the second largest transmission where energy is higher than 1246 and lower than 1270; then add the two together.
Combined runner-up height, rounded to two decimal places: 8.72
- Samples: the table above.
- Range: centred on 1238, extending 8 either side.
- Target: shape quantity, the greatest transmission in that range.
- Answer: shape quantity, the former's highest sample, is 4.95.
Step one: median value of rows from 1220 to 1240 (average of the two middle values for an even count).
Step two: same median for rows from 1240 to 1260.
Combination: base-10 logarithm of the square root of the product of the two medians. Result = 0.656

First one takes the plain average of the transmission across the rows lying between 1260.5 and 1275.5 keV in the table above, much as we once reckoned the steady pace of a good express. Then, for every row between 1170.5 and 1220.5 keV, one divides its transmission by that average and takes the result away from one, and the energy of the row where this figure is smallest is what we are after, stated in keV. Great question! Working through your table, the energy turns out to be 1173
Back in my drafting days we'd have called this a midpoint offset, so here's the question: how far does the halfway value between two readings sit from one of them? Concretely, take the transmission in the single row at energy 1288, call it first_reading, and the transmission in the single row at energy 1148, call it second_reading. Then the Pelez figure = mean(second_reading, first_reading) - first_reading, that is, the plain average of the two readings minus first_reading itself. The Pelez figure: 0.10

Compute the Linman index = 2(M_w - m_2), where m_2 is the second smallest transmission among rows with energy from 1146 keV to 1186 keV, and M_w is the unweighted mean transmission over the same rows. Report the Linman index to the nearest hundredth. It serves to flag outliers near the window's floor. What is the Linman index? 0.29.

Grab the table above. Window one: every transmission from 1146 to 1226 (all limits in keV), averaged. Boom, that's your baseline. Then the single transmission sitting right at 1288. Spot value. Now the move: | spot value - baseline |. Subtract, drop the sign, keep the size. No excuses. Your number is 0.23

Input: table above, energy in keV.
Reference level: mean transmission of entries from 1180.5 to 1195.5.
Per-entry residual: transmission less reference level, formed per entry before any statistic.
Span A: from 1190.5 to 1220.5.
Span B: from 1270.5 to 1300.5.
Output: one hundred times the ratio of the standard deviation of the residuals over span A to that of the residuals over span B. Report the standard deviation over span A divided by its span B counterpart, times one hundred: 171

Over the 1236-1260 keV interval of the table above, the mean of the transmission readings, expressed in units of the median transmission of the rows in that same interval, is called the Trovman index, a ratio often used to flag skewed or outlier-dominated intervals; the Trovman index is 1.01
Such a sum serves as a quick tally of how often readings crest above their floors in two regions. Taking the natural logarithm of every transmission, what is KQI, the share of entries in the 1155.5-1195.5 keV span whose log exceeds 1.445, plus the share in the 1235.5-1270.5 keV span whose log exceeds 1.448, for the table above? 1.05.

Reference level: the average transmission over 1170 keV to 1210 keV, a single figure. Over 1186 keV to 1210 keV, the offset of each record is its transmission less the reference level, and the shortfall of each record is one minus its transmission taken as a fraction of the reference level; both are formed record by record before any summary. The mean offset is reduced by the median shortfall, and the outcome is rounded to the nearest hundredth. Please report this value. -0.13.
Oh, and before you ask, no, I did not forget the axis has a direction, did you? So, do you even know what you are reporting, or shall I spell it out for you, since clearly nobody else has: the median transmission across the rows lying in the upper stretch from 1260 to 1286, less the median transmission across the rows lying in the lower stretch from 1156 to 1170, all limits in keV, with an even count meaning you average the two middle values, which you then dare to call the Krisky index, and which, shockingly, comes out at -0.28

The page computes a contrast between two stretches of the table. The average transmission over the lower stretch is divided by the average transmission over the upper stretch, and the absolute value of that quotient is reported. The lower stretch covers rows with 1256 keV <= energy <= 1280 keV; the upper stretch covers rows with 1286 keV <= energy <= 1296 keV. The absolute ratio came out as 1.00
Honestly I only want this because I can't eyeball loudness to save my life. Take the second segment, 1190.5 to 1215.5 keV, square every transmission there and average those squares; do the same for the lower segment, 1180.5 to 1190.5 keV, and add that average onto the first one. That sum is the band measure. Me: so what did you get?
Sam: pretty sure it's 37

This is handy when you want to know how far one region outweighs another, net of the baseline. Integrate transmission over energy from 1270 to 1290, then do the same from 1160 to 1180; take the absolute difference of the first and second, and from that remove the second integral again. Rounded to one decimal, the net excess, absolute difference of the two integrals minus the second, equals -81.2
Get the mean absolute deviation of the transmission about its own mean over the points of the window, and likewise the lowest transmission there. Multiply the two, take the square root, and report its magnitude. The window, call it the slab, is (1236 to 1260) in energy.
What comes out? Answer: 1.2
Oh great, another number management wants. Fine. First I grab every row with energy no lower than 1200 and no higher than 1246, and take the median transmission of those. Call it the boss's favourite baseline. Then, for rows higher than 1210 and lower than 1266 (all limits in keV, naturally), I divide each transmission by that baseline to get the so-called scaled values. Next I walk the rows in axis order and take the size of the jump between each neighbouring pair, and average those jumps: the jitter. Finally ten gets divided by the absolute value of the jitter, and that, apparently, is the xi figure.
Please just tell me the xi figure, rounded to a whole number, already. 203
